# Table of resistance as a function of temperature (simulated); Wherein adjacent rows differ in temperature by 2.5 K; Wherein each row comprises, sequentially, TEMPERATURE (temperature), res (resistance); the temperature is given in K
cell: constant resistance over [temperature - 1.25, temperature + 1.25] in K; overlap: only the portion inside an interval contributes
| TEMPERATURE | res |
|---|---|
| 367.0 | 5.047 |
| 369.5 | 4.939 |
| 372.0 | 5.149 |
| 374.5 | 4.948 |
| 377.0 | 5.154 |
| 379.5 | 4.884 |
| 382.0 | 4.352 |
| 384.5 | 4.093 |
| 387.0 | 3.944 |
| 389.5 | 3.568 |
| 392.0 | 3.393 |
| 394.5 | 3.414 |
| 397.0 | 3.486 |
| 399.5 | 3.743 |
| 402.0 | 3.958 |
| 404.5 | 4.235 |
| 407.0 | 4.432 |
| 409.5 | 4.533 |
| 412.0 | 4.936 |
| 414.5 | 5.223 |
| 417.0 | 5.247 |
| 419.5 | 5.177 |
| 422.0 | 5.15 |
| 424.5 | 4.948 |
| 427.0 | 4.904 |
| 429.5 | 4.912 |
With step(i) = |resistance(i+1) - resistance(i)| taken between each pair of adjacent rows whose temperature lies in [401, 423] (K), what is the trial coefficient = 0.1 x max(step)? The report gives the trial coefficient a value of 0.040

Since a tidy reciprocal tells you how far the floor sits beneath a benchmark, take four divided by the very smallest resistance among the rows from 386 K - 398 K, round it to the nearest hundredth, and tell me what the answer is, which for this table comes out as 1.18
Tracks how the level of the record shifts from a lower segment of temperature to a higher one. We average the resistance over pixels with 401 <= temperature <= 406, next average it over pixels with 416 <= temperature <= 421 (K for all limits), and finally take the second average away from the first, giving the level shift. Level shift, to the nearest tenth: -1.1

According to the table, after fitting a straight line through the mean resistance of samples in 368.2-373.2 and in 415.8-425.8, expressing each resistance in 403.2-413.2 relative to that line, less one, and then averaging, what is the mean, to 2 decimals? -0.11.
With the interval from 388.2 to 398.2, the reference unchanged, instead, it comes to -0.32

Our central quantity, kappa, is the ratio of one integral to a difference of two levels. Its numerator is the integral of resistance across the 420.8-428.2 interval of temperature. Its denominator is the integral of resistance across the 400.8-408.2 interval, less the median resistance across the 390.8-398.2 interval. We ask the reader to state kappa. 1.33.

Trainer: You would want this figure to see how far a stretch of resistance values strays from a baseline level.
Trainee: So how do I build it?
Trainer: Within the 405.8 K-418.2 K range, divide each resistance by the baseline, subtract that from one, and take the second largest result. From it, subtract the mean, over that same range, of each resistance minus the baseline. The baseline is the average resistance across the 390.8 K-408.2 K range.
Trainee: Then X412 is -1.3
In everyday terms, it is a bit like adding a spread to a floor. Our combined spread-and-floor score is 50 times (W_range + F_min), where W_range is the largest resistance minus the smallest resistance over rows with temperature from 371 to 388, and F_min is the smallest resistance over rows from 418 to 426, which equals 308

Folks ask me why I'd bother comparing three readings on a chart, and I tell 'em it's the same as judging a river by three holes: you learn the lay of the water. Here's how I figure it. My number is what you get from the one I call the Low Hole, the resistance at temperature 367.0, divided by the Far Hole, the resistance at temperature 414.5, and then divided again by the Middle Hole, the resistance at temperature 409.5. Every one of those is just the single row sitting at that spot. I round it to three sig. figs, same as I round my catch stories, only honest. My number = 0.213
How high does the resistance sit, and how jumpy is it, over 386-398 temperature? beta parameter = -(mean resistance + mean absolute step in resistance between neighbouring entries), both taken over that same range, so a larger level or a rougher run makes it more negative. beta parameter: -3.7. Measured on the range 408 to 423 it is -5.2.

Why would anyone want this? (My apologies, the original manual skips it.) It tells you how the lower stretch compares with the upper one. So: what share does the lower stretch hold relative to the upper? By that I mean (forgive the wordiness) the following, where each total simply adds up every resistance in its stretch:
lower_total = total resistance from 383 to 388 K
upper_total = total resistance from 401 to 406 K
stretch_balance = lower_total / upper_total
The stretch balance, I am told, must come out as 1.0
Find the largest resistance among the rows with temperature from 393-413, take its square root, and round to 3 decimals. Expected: 2.222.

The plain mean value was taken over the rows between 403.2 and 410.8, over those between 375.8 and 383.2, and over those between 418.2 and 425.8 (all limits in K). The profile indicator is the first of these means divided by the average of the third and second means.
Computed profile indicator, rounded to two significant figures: 0.89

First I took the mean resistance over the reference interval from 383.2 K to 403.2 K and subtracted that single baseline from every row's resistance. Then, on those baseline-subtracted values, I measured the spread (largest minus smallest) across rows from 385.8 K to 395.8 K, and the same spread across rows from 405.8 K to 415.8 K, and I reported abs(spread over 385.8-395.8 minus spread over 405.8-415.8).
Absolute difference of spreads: 0.24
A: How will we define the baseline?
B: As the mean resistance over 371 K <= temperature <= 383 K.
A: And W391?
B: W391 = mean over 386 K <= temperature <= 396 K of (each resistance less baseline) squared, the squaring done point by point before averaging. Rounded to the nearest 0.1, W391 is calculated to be 1.8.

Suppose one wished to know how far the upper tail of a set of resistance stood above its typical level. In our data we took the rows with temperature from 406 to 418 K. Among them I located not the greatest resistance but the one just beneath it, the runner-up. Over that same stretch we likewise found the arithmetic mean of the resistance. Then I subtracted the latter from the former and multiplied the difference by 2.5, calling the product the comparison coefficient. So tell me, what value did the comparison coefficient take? 0.9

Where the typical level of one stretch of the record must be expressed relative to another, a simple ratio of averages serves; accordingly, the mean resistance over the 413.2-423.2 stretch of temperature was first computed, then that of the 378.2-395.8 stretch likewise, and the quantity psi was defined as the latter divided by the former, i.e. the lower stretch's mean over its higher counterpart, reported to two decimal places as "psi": 0.76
